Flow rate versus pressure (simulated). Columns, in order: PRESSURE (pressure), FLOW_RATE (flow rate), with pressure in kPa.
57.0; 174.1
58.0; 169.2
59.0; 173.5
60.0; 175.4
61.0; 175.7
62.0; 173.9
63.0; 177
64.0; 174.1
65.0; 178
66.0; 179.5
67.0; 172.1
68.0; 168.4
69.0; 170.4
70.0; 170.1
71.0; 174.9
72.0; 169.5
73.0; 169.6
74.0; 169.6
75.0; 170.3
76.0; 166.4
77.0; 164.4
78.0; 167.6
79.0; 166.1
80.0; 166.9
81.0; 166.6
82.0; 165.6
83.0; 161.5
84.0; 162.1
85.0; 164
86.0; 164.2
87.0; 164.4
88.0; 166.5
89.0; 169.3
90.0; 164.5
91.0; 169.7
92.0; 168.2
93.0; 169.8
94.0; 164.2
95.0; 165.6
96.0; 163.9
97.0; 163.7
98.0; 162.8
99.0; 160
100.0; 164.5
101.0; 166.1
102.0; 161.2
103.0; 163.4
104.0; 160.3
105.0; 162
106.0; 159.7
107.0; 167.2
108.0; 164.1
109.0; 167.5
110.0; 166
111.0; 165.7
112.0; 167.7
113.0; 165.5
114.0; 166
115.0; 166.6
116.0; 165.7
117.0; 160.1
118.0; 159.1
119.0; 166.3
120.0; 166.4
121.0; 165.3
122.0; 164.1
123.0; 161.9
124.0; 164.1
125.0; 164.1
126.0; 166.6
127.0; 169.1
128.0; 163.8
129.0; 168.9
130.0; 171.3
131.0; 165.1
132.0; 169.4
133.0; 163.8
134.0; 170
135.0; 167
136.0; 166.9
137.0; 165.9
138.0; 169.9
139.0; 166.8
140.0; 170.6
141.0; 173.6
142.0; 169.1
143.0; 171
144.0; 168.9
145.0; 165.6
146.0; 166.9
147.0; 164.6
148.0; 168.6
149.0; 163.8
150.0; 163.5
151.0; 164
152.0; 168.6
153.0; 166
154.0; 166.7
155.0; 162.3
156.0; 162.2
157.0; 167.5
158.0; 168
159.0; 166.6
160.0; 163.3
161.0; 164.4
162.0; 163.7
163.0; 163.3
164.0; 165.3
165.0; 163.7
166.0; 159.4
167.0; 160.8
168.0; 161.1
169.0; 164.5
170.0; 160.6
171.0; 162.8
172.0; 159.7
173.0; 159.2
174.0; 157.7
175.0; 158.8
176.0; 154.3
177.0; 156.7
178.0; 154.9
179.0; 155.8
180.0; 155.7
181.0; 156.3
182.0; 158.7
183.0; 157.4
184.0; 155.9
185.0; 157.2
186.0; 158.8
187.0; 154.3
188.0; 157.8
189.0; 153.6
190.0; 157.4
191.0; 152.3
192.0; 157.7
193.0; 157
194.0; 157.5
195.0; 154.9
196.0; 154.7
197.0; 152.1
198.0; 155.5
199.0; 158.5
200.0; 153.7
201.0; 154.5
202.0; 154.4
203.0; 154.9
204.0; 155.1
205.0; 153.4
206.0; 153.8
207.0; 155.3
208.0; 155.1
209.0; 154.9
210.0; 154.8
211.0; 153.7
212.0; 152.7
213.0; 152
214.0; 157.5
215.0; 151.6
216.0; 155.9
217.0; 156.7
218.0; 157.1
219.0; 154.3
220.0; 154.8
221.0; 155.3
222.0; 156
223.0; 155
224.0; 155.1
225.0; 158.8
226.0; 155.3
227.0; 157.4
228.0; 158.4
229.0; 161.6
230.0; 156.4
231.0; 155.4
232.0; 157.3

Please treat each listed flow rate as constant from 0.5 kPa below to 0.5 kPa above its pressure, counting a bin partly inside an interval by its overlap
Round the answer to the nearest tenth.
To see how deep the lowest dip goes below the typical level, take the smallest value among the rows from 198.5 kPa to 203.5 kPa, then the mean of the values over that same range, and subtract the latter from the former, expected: -1.5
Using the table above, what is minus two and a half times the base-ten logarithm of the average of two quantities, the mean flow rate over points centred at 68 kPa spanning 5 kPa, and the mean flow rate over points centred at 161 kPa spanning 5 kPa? -5.56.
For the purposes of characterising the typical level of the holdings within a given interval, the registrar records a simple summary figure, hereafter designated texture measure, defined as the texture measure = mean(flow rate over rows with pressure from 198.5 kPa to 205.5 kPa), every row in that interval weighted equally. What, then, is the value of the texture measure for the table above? 155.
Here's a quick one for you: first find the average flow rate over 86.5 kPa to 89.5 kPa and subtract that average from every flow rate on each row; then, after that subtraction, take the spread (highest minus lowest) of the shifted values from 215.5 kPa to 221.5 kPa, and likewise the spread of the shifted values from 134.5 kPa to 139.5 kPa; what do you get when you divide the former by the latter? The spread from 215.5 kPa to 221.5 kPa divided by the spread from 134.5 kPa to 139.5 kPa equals 0.70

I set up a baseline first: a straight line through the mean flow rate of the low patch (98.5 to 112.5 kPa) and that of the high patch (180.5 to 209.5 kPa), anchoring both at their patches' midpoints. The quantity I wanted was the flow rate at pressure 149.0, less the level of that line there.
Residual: 3.9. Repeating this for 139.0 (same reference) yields 6.0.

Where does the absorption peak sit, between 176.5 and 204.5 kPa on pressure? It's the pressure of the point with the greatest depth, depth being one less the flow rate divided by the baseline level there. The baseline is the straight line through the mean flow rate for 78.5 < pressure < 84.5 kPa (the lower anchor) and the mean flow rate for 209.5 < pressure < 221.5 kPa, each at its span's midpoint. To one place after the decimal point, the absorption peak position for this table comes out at 191.0 kPa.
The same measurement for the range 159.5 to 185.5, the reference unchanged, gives 176.0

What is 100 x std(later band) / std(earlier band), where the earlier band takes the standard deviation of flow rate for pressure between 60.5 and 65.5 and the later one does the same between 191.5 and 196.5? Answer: 81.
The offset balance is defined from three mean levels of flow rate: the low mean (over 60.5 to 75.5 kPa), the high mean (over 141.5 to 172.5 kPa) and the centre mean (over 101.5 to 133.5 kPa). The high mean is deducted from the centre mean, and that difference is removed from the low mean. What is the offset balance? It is 173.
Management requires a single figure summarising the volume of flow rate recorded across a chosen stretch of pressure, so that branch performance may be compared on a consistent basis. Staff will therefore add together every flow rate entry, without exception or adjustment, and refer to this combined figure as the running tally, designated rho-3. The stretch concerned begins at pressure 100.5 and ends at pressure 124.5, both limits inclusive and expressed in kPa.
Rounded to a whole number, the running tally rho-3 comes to 3942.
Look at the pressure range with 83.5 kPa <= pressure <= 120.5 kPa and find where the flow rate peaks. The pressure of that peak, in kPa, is 93.0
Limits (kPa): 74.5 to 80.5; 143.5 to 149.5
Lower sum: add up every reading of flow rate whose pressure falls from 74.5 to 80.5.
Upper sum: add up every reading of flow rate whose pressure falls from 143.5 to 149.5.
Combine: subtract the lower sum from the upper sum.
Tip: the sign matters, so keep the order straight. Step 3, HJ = -3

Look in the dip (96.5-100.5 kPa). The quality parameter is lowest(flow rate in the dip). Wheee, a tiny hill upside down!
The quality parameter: 160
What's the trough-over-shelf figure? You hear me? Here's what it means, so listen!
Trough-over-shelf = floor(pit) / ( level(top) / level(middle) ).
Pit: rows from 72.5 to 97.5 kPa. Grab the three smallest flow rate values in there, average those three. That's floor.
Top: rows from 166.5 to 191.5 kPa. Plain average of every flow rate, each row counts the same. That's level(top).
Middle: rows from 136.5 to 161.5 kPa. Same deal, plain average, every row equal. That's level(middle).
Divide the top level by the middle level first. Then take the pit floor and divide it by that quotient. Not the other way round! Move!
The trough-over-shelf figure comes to 172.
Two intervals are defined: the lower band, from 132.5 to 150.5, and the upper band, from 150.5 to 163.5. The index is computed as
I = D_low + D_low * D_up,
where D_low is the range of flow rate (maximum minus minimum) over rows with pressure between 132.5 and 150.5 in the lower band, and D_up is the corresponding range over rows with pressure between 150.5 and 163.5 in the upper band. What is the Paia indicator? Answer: 75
